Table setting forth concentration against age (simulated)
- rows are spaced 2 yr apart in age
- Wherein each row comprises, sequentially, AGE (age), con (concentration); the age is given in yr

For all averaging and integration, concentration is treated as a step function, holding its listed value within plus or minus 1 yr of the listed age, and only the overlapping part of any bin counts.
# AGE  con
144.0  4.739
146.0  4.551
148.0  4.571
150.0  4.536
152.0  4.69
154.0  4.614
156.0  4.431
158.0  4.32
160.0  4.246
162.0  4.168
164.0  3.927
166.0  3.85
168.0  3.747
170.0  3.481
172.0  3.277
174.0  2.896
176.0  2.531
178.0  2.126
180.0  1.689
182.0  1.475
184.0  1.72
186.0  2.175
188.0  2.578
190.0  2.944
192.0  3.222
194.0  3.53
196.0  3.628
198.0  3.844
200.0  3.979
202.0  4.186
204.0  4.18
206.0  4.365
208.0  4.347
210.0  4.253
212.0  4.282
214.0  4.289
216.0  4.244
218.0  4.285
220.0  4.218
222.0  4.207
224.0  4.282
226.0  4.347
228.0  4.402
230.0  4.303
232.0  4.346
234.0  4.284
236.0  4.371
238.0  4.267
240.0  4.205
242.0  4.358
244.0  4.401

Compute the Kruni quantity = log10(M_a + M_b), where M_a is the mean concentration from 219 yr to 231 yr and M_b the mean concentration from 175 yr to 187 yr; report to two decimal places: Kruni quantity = 0.80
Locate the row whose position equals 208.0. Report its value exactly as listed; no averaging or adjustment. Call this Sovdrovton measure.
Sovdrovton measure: 4.347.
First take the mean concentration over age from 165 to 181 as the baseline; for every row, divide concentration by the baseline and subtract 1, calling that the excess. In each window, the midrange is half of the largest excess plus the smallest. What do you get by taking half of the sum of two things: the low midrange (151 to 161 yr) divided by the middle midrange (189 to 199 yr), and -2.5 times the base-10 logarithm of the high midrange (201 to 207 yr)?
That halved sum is 2.1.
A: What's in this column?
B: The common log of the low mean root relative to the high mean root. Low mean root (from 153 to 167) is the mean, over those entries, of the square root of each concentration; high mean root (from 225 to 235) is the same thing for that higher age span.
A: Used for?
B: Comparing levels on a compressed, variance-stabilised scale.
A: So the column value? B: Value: -0.006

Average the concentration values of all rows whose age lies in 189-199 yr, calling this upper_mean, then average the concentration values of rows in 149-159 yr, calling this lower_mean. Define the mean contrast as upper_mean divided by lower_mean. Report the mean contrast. 0.76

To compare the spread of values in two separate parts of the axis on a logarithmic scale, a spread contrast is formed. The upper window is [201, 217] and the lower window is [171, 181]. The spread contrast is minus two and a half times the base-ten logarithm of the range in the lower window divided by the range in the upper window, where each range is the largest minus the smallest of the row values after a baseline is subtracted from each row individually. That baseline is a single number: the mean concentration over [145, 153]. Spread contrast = -2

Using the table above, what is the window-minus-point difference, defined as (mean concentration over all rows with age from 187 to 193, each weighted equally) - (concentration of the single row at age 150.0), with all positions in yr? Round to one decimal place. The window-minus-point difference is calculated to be -1.6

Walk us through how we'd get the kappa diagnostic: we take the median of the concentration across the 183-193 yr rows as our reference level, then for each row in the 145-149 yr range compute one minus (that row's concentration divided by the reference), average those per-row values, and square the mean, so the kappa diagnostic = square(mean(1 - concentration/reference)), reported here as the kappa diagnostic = 0.59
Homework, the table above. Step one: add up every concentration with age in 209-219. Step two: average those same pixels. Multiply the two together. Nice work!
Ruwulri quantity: 91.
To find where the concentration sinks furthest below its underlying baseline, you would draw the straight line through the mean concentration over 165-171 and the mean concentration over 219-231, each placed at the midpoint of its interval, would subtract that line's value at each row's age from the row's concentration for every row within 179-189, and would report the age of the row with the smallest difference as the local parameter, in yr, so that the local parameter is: 182.0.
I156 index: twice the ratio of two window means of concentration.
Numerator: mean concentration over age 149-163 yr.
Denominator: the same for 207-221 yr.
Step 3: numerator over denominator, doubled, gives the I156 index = 2.1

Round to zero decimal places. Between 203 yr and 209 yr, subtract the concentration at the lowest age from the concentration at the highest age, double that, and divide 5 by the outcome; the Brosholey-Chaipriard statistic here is 15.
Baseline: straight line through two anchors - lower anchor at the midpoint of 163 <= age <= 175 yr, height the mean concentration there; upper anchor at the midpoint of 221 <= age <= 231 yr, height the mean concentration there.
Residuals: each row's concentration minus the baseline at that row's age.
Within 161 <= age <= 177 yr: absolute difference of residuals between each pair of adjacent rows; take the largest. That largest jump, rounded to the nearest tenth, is 0.4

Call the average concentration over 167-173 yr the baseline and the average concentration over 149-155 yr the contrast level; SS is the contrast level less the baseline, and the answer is 1.1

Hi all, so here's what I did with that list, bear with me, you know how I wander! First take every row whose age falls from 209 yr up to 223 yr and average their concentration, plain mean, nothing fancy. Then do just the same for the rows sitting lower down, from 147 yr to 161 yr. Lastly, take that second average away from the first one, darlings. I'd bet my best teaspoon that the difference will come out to -0.2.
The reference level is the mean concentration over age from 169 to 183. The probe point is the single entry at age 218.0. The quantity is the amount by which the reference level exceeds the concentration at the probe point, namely -1.79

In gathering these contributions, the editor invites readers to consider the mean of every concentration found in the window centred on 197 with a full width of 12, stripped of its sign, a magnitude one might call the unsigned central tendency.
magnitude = 3.73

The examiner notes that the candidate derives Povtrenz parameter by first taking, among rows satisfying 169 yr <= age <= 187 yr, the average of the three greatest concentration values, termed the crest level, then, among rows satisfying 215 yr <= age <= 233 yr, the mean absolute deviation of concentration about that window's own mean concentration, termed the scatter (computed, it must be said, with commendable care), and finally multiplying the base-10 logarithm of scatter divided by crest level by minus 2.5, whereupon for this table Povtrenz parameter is 4.51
